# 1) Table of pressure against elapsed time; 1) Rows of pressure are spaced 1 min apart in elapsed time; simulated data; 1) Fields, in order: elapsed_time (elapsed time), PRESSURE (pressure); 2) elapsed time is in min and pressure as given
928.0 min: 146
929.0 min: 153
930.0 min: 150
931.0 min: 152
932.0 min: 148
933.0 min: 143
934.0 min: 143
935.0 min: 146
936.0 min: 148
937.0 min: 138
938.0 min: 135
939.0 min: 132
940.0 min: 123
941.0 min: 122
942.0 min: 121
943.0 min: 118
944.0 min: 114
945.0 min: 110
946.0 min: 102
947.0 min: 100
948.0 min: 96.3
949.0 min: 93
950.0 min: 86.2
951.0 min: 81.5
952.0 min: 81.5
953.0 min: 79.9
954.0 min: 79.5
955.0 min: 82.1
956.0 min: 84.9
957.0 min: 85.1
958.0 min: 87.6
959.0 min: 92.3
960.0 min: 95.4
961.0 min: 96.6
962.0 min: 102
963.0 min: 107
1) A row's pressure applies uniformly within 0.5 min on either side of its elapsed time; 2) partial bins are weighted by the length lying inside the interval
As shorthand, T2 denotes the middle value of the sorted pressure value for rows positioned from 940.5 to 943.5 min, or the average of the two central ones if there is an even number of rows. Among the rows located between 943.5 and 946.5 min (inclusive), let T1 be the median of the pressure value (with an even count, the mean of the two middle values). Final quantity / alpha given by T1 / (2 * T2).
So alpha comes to 0.45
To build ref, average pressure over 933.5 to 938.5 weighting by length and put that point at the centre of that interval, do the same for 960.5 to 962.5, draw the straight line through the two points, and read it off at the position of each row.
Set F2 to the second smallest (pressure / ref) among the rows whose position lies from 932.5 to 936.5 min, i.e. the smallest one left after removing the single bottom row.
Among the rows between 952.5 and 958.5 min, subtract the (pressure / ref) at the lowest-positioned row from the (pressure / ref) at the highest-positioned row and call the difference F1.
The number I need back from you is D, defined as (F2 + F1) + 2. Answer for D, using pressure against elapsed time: 3.11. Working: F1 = 0.13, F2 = 0.98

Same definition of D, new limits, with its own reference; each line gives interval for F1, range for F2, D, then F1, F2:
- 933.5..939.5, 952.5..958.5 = 2.69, -0.02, 0.71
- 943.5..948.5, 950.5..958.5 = 2.61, -0.10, 0.70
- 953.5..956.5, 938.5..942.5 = 2.98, 0.07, 0.91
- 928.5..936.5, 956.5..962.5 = 2.88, 0.05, 0.83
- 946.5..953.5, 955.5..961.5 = 2.69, -0.11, 0.80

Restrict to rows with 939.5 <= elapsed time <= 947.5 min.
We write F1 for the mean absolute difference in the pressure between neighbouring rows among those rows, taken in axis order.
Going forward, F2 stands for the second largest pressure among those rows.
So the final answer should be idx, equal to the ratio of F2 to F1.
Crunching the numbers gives 37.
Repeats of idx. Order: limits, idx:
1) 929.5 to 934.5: 55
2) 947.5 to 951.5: 19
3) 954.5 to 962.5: 34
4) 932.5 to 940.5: 34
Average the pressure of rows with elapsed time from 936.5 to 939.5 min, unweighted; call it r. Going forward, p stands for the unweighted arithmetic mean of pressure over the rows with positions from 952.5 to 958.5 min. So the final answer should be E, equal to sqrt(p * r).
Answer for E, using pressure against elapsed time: 106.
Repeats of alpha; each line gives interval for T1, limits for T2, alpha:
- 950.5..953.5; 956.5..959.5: 0.47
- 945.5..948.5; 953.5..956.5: 0.61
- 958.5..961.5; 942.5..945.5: 0.42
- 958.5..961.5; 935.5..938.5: 0.35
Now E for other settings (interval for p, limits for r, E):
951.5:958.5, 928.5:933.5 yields 111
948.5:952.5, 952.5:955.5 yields 83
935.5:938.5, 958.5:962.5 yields 116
